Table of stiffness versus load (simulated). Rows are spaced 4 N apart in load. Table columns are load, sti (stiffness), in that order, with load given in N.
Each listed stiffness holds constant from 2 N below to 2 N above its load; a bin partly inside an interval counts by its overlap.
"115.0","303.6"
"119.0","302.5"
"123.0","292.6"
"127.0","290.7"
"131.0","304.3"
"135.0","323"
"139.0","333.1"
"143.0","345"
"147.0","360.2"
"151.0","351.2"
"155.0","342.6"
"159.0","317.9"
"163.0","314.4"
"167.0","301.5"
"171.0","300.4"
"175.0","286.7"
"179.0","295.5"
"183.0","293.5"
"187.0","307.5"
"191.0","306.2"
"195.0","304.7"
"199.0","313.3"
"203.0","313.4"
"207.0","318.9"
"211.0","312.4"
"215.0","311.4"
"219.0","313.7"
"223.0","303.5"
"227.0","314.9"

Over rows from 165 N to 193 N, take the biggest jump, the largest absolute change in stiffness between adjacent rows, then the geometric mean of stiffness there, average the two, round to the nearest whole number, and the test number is 156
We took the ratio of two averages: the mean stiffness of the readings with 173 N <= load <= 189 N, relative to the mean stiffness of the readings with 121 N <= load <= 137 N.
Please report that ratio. 0.98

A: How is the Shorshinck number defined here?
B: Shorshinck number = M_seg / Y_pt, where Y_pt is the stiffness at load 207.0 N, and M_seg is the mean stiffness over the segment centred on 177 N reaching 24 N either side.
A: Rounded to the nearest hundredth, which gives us 0.96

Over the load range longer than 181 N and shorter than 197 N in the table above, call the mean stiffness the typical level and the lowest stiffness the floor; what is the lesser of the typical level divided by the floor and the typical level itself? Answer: 1.03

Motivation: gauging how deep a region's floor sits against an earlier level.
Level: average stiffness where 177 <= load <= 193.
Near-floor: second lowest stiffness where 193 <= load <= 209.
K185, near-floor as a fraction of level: 1.04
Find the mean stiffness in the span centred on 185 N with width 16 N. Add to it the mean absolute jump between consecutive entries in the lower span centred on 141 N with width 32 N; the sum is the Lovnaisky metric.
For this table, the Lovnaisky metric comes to 313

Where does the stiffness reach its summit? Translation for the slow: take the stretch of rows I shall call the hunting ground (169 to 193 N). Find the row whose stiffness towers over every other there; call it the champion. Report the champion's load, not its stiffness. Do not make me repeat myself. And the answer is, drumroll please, 187.0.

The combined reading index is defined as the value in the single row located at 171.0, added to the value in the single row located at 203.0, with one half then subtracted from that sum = 613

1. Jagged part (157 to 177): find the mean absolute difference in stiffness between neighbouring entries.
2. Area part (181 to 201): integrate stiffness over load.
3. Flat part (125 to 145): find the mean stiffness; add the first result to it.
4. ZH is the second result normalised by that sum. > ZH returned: 18.7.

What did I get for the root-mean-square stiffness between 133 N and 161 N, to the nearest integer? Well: 339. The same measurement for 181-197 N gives 303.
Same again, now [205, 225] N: 312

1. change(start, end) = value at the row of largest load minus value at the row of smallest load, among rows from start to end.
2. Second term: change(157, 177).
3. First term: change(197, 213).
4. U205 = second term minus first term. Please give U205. -30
